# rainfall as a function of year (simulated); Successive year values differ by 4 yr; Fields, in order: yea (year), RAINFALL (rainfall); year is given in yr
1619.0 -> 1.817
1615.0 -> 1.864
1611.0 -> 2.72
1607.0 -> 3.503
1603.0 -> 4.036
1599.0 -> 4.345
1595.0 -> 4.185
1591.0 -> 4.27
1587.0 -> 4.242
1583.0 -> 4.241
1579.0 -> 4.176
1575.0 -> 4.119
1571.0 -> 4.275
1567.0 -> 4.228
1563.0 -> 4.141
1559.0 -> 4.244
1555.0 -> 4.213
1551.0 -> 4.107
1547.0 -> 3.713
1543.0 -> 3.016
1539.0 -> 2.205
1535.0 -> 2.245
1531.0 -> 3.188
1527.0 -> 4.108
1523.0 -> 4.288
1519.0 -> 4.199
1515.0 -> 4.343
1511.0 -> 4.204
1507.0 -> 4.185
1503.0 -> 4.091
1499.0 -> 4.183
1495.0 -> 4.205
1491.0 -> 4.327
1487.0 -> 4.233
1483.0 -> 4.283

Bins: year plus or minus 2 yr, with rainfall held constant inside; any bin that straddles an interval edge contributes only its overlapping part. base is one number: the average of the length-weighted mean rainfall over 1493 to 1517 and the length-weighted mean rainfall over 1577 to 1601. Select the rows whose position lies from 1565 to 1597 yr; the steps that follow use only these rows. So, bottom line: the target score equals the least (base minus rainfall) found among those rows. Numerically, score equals -0.05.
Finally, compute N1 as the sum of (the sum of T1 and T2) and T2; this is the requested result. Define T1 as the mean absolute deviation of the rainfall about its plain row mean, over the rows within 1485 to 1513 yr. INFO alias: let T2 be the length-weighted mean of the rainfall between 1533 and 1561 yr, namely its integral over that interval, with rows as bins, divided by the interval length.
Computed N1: 6.83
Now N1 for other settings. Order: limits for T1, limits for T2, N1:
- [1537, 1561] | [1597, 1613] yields 7.95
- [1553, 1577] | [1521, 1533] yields 7.77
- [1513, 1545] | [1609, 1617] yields 5.37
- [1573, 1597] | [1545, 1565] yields 8.21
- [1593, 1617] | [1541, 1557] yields 8.29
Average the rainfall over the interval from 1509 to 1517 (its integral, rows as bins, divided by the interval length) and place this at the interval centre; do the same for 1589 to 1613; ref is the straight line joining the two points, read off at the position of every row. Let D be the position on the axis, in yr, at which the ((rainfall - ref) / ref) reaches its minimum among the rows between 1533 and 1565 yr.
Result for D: 1539.0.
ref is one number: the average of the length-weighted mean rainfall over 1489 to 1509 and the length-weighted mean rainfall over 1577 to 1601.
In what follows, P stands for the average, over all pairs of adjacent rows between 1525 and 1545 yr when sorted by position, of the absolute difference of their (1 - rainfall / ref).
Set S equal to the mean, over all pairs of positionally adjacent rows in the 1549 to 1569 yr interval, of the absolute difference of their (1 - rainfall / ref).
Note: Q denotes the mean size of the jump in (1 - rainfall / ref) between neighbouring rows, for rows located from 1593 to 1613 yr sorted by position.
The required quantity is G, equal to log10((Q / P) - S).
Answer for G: -0.2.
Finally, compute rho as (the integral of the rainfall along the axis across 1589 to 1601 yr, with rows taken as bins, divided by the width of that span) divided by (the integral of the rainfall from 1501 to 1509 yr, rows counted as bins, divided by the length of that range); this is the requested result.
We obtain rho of 1.03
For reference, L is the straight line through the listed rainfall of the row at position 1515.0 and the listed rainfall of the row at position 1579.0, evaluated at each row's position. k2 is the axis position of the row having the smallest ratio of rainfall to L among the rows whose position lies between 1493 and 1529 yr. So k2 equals 1503.0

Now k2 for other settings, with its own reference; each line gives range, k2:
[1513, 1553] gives 1539.0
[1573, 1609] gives 1607.0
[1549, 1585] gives 1551.0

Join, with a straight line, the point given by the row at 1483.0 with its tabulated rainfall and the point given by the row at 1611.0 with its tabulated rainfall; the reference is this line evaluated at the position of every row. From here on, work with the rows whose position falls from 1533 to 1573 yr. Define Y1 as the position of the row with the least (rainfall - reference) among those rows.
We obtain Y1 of 1535.0 yr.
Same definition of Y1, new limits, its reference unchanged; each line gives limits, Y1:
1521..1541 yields 1535.0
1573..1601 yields 1575.0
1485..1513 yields 1487.0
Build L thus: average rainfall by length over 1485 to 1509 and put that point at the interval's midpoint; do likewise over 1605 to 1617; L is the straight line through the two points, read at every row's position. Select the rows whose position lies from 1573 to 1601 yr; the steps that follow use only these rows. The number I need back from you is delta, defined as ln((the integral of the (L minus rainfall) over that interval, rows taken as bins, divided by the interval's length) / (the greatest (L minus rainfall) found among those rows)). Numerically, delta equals 0.2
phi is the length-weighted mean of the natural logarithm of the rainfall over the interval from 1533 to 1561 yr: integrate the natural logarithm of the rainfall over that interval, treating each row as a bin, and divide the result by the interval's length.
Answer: 1.19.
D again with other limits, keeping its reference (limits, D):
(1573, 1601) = 1575.0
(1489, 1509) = 1503.0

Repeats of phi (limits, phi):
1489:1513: 1.43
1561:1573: 1.44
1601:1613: 1.22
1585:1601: 1.45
